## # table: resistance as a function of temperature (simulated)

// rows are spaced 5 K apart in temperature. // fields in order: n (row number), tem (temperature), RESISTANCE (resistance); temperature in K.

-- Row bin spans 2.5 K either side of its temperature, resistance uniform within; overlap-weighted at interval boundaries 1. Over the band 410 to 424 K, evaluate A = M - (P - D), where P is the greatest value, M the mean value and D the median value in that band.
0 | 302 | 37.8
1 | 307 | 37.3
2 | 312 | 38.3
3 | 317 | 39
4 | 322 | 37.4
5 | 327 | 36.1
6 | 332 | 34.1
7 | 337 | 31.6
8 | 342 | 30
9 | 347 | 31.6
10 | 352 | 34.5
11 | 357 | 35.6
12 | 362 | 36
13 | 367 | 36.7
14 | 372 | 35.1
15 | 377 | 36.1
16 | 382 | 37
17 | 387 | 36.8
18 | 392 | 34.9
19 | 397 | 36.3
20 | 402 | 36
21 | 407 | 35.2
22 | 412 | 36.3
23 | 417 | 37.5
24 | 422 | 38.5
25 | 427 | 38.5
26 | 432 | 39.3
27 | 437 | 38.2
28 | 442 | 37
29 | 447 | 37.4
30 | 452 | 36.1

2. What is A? 36.4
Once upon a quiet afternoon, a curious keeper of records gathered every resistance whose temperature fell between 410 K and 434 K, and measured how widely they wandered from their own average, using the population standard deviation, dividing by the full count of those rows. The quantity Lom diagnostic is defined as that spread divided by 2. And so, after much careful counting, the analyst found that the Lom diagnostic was 0.52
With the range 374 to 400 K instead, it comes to 0.37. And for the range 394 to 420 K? 0.37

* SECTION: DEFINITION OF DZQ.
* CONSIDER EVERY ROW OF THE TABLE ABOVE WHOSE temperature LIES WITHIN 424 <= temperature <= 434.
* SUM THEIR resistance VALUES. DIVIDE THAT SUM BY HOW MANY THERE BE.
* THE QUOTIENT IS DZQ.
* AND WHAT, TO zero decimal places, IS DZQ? 39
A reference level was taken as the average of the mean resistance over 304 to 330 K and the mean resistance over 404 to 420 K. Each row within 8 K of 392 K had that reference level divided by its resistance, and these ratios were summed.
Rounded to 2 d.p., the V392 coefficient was 3.08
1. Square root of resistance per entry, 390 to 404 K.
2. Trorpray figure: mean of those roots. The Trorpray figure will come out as 5.98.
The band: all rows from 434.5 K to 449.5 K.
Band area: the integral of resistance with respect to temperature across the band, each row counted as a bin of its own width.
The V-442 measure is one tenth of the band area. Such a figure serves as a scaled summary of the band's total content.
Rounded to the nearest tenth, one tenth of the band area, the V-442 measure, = 56.3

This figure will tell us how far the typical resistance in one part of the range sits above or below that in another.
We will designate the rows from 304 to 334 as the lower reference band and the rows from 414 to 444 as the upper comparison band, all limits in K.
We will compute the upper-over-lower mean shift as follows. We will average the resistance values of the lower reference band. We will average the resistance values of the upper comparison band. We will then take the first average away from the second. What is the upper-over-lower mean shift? 1.1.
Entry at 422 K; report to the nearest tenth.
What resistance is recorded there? 38.5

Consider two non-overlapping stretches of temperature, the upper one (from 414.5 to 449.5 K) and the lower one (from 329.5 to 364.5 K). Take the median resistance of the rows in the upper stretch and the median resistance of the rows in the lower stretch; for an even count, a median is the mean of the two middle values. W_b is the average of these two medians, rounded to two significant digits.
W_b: 36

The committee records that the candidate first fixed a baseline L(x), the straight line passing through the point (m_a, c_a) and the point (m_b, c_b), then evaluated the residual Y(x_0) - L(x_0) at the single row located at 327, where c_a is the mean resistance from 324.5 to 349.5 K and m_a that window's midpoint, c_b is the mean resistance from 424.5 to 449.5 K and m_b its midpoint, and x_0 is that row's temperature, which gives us 4.0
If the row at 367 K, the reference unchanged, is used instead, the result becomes 2.4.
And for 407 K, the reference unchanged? -1.3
